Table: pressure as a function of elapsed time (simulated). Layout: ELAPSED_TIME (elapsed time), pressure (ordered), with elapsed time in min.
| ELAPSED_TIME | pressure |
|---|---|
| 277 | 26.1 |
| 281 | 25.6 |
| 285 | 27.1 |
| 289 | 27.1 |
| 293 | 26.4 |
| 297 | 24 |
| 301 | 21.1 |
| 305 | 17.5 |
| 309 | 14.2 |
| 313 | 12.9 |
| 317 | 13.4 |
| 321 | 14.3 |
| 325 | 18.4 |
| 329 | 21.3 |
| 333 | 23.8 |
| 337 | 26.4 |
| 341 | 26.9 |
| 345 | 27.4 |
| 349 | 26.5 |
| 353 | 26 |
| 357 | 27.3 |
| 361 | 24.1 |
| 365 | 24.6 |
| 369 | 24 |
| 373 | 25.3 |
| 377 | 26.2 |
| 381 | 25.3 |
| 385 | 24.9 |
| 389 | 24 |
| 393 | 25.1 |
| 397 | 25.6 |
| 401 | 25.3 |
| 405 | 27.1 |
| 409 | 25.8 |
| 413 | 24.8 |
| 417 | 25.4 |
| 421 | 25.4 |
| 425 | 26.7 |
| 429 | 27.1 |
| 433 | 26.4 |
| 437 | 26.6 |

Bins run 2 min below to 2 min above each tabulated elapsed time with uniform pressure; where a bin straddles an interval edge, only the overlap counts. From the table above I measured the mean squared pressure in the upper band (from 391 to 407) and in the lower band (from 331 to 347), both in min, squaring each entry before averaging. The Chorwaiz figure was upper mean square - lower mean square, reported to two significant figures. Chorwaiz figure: -19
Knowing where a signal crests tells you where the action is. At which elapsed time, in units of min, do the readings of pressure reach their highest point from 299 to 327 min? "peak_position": 301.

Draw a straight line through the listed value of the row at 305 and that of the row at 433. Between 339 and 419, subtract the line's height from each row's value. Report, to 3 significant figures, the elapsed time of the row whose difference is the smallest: 413 min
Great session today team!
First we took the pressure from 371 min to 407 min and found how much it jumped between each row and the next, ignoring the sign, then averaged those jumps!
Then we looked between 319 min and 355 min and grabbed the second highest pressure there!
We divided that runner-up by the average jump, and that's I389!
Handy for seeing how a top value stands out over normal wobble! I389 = 31.6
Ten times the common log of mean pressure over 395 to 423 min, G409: 14.1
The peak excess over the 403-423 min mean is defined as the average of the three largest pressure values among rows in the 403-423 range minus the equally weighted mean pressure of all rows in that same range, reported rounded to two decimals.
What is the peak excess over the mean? 0.40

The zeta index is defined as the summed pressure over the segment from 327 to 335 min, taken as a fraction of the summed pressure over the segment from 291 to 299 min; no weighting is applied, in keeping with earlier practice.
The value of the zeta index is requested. 0.89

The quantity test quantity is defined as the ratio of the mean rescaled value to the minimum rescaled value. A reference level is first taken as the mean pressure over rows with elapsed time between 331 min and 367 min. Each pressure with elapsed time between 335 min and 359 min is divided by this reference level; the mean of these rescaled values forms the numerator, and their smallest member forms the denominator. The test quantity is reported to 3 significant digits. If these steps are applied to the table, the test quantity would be 1.03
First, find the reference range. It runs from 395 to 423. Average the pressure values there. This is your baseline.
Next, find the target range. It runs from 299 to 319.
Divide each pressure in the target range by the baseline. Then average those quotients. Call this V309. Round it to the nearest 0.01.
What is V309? 0.62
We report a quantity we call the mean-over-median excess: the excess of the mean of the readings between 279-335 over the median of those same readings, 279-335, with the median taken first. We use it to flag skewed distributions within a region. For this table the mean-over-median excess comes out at -0.69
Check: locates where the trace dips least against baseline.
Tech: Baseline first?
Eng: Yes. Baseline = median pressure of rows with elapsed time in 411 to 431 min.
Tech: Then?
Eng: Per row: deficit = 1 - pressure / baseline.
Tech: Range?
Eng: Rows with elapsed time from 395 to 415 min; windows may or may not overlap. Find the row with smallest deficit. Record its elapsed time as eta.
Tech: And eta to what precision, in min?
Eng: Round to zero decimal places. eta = 405 min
